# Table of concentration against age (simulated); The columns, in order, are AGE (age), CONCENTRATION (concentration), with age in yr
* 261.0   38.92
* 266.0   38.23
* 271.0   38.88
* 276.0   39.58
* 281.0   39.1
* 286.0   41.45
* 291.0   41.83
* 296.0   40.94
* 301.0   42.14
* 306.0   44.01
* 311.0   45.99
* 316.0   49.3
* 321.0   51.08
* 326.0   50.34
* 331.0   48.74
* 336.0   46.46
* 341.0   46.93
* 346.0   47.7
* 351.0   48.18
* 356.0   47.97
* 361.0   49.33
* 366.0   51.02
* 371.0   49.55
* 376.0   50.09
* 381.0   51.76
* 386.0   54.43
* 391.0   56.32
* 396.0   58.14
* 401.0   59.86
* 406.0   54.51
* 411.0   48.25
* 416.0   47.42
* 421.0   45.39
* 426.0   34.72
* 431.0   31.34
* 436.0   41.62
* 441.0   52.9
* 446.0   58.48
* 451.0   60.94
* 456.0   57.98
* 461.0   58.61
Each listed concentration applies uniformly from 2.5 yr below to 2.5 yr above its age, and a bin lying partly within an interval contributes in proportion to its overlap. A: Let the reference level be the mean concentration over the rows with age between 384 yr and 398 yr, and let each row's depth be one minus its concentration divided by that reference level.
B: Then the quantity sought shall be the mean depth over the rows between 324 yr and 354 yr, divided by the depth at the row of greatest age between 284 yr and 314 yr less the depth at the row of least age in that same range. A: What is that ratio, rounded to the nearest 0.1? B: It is -1.8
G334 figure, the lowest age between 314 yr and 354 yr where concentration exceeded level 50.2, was 321.0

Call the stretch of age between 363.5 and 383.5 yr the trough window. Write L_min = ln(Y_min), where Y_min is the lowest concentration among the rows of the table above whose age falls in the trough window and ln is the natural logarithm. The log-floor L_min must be 3.90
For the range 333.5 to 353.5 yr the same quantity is 3.84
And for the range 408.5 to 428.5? 3.55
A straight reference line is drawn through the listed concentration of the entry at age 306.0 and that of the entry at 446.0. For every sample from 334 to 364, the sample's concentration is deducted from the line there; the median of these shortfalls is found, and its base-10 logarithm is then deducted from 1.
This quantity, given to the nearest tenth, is 1.2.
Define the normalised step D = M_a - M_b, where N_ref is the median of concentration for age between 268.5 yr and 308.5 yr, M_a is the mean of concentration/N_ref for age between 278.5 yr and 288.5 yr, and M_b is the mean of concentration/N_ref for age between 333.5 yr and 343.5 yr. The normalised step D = -0.16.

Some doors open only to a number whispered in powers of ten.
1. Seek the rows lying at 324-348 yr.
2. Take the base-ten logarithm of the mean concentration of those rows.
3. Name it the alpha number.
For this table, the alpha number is 1.68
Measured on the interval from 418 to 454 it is 1.67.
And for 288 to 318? 1.64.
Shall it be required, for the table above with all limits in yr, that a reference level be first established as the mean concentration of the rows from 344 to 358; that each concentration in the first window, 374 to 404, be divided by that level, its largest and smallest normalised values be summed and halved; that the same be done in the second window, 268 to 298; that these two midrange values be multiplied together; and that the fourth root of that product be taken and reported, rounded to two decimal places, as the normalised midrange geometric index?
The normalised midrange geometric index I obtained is 0.99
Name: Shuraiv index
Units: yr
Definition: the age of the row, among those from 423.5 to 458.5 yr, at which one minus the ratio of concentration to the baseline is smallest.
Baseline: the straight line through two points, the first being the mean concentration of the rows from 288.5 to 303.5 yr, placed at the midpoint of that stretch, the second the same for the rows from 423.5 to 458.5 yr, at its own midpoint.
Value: 451.0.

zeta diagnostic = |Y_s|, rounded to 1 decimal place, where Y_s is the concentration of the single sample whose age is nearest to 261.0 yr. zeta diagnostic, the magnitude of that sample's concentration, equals 38.9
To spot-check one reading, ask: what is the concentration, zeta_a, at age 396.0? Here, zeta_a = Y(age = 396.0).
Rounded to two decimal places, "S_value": 58.14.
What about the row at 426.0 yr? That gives 34.72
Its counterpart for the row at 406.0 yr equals 54.51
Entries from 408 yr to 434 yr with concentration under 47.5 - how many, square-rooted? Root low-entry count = 2.0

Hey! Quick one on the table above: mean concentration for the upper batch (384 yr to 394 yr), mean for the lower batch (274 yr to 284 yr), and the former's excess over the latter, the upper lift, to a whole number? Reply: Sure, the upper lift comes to 16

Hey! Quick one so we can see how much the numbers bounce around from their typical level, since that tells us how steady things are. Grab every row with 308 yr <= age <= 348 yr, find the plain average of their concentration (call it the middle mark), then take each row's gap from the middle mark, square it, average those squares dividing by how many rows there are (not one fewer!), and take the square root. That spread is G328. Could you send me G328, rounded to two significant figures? 1.7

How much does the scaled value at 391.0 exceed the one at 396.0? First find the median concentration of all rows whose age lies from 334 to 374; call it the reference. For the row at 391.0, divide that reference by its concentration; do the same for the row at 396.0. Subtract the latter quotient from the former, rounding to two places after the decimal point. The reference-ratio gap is 0.03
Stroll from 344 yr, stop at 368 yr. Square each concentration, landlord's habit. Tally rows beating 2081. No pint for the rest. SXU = 5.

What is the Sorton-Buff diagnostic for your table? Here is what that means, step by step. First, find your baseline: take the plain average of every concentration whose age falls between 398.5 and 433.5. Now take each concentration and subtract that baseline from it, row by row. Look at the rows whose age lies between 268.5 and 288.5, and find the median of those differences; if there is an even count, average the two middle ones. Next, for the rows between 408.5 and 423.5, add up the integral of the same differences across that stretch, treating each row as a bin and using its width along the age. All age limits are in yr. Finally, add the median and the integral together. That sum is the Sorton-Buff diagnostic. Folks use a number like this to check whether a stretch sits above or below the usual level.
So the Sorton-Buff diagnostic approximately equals 10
